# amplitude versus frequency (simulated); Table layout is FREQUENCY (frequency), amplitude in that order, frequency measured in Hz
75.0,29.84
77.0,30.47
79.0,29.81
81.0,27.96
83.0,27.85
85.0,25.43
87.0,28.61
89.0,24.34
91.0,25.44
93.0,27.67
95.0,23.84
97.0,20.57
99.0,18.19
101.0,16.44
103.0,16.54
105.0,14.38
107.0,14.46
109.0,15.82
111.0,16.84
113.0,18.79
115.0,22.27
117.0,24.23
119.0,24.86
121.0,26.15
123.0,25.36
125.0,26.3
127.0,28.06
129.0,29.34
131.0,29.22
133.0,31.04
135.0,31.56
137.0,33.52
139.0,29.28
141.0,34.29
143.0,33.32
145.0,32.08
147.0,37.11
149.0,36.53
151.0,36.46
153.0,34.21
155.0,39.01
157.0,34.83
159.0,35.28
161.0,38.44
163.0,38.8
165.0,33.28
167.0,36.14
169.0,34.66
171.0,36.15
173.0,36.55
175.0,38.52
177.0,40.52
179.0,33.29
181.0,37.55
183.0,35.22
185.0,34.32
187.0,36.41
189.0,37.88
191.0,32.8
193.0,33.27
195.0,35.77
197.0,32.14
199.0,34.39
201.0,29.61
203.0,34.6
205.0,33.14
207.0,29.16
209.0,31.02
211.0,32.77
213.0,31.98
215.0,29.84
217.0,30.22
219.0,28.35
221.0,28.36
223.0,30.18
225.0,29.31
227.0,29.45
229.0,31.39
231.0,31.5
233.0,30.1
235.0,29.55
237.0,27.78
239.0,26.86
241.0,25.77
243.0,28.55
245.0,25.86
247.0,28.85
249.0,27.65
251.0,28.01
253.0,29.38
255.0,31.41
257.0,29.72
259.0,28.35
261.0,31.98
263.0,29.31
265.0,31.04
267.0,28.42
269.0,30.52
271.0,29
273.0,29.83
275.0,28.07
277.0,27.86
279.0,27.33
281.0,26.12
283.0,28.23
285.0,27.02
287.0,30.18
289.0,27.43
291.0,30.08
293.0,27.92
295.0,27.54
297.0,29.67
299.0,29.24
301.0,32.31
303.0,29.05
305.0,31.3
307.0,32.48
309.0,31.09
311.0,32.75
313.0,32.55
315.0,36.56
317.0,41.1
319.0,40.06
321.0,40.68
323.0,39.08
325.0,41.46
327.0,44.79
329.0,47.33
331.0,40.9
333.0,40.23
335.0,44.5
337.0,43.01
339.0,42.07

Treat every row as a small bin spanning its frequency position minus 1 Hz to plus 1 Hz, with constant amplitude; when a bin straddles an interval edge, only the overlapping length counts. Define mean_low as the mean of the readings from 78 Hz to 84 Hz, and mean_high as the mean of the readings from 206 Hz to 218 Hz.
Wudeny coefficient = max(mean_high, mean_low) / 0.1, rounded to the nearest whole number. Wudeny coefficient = 308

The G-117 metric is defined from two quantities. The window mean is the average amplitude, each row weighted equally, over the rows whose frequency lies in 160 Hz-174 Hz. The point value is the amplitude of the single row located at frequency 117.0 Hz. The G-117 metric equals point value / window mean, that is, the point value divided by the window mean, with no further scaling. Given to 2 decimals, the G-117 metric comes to 0.67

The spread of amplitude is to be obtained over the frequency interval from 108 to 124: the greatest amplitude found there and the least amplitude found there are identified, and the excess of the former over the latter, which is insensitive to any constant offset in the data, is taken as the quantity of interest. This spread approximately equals 10.3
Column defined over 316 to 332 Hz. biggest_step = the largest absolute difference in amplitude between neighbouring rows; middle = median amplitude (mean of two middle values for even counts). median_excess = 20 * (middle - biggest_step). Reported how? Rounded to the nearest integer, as 691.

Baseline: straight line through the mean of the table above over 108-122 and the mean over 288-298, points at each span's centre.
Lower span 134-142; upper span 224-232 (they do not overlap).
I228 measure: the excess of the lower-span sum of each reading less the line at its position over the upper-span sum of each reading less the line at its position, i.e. 22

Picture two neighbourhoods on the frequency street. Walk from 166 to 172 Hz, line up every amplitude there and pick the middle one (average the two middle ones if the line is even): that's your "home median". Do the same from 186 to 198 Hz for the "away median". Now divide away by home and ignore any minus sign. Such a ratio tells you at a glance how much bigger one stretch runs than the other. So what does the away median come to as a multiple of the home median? 0.96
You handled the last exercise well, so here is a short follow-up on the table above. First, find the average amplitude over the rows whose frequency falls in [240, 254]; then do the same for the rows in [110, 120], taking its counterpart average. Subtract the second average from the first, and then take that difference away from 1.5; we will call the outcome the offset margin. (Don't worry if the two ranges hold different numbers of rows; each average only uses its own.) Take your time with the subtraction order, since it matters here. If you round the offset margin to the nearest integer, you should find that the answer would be -5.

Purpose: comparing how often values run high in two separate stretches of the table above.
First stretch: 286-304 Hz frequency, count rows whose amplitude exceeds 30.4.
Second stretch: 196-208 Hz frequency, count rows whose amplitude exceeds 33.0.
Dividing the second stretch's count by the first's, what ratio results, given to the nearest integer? 3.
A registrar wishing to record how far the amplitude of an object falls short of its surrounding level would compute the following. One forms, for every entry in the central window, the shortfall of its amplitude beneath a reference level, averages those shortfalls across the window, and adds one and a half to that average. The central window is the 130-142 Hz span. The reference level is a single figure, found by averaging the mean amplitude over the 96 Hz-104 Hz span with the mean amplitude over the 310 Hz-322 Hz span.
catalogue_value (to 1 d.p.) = -2.4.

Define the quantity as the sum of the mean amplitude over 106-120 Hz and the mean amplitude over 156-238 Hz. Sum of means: 52.9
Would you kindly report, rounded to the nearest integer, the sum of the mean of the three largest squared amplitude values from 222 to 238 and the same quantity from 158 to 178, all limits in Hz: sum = 2507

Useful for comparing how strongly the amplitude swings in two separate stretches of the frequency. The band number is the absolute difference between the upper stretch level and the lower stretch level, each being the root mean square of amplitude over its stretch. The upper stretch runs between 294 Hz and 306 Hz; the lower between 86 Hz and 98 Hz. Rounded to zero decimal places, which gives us 5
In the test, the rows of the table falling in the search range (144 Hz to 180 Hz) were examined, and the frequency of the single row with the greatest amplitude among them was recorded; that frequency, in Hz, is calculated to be 177.0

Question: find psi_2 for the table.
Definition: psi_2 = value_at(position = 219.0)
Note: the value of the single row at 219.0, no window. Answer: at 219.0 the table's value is 28.35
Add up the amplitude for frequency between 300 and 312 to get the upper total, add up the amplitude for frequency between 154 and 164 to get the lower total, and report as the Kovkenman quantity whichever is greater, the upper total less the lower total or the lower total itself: 186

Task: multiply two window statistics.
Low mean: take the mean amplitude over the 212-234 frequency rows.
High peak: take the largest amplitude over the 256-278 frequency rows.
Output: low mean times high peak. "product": 961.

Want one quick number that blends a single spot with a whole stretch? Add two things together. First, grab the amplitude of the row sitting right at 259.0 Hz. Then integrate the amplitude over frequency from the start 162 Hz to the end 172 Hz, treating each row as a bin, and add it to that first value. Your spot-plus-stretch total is 386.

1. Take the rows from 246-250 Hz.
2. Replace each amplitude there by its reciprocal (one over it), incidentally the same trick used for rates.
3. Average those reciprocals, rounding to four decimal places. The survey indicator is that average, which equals 0.0354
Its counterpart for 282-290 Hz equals 0.0355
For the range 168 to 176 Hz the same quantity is 0.0275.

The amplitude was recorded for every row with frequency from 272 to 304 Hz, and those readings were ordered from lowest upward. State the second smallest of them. 27.02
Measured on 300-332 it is 31.09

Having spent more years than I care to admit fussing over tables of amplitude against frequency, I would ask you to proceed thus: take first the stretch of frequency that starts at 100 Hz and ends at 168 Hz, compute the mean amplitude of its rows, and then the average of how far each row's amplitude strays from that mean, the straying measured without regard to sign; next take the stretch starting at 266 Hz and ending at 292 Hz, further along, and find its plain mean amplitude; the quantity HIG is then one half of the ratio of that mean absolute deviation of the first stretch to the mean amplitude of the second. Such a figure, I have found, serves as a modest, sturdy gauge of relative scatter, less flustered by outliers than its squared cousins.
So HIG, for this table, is 0.11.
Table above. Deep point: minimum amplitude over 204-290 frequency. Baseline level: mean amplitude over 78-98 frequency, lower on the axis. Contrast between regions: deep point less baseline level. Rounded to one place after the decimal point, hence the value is -0.4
